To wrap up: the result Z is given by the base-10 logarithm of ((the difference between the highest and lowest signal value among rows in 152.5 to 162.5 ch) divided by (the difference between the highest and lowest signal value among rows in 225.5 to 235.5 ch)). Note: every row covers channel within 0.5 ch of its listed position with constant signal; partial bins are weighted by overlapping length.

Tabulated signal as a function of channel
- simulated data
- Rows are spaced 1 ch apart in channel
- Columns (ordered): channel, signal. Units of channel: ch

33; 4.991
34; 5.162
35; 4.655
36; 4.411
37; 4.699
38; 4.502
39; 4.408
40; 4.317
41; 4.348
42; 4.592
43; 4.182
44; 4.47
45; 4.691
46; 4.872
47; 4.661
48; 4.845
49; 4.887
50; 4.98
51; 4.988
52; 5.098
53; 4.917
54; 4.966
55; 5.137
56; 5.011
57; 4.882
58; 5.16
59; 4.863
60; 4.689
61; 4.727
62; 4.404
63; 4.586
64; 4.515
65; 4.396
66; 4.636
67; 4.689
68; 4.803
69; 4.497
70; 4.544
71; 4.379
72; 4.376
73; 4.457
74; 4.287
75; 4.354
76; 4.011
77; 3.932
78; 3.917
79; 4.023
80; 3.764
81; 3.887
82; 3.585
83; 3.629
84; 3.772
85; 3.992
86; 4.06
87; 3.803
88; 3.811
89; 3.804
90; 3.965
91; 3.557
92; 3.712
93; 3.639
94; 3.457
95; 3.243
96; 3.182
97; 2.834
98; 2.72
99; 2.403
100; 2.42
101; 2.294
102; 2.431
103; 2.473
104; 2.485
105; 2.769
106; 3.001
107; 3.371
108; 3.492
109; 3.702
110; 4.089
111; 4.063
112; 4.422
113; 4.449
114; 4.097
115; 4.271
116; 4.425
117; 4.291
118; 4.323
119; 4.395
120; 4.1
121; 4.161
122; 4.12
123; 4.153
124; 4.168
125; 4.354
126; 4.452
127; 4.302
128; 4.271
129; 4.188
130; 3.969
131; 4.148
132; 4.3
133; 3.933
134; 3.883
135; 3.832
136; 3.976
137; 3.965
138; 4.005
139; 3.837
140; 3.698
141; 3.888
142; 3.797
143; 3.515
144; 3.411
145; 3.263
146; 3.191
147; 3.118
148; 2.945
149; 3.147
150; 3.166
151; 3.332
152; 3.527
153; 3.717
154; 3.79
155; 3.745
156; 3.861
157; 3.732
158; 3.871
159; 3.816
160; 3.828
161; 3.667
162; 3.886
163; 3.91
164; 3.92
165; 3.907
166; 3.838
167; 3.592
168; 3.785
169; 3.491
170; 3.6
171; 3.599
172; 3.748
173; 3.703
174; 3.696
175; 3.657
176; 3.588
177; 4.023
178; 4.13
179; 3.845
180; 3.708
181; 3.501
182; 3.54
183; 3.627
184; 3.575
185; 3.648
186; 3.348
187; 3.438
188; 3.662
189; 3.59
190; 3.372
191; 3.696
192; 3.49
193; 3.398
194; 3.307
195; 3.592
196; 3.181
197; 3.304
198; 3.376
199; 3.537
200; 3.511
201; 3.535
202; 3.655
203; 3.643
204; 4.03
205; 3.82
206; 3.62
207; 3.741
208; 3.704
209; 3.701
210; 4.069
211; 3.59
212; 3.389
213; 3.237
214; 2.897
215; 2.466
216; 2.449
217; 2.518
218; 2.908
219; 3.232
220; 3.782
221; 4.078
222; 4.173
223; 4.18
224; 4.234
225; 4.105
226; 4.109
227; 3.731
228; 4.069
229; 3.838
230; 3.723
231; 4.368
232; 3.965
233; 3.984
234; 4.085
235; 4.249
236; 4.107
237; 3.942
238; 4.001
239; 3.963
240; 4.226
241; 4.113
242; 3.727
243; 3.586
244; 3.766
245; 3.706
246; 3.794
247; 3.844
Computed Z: -0.5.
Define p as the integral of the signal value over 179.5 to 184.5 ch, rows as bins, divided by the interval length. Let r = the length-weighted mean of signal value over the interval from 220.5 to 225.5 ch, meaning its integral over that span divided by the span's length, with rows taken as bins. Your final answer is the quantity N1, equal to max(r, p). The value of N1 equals 4.2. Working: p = 3.59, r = 4.15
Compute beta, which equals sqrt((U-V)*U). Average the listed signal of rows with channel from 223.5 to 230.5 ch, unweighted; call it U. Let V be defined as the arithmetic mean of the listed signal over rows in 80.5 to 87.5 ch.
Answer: 0.8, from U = 4.0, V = 3.8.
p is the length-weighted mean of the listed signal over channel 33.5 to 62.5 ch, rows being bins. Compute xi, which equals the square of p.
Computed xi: 22.5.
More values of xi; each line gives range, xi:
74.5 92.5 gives 14.9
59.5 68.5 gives 21.2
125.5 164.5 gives 14.2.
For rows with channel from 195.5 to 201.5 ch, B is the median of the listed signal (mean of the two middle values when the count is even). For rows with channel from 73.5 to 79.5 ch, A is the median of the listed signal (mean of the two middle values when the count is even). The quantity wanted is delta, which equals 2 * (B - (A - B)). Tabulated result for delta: 5.7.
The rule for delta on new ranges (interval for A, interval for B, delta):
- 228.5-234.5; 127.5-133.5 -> 8.7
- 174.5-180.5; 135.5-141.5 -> 8.2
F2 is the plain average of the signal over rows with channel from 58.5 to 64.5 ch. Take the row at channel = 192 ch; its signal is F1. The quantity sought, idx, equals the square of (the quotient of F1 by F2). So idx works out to 0.6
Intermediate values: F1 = 3.49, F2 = 4.6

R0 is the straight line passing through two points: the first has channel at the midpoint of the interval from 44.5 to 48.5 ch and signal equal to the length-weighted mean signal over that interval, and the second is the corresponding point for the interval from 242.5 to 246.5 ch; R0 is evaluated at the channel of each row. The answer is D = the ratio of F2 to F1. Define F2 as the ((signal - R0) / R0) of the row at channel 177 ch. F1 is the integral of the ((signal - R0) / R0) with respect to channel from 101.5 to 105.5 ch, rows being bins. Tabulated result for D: 0.01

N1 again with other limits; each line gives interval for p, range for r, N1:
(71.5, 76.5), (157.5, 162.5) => 4.3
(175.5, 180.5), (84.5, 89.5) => 3.9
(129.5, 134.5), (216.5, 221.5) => 4.0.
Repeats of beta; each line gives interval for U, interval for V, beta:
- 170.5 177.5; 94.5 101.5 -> 1.9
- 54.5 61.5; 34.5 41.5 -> 1.5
